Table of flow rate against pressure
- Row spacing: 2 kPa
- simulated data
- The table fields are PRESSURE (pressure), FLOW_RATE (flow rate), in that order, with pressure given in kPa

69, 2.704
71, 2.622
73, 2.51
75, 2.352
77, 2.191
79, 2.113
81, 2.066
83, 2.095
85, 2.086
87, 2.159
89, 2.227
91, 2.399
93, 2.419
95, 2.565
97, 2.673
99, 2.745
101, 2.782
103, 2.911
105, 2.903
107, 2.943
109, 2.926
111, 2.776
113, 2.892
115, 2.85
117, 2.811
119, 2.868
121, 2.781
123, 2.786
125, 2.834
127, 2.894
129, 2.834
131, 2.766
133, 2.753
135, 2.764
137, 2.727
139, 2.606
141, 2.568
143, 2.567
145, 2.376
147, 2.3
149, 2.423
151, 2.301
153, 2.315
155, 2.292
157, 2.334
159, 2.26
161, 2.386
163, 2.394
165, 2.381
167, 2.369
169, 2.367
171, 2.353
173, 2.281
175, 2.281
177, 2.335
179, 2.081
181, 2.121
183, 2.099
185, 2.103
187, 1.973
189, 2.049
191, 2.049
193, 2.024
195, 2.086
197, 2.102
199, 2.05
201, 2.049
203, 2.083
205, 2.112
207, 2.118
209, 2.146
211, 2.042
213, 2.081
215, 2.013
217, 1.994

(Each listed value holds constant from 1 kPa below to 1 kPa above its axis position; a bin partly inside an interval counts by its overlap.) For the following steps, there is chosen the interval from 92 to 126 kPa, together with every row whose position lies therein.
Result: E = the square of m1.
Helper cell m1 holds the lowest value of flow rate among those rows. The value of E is 5.9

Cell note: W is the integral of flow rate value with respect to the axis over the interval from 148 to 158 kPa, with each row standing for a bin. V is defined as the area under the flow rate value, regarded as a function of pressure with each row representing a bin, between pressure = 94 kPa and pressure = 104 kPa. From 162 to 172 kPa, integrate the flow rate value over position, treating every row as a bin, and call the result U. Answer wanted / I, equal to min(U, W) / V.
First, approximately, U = 24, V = 27.4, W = 23.3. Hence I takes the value 0.85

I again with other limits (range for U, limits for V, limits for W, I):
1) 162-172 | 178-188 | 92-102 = 1.14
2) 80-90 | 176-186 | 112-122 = 0.99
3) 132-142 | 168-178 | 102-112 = 1.16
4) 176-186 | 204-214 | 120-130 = 1.02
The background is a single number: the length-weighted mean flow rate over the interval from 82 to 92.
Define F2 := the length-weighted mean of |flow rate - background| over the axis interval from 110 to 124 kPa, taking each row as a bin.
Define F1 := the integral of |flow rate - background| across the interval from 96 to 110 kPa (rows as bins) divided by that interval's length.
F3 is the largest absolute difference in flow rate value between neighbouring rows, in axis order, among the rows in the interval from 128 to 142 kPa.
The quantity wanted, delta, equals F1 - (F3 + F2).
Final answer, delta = -0.10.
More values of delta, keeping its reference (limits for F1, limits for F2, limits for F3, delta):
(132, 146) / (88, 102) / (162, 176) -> 0.01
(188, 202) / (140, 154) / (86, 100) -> -0.25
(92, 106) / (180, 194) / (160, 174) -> 0.32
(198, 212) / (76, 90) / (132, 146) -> -0.15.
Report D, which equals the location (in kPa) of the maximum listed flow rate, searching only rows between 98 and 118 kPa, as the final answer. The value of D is 107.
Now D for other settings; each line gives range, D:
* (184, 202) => 185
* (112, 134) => 127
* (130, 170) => 131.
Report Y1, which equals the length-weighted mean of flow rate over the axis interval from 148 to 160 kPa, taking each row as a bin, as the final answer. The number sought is 2.32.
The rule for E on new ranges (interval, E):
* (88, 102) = 5.0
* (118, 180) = 4.3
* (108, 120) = 7.7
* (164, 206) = 3.9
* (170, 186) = 4.3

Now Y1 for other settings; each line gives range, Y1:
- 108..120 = 2.85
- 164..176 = 2.34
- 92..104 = 2.68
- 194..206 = 2.08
